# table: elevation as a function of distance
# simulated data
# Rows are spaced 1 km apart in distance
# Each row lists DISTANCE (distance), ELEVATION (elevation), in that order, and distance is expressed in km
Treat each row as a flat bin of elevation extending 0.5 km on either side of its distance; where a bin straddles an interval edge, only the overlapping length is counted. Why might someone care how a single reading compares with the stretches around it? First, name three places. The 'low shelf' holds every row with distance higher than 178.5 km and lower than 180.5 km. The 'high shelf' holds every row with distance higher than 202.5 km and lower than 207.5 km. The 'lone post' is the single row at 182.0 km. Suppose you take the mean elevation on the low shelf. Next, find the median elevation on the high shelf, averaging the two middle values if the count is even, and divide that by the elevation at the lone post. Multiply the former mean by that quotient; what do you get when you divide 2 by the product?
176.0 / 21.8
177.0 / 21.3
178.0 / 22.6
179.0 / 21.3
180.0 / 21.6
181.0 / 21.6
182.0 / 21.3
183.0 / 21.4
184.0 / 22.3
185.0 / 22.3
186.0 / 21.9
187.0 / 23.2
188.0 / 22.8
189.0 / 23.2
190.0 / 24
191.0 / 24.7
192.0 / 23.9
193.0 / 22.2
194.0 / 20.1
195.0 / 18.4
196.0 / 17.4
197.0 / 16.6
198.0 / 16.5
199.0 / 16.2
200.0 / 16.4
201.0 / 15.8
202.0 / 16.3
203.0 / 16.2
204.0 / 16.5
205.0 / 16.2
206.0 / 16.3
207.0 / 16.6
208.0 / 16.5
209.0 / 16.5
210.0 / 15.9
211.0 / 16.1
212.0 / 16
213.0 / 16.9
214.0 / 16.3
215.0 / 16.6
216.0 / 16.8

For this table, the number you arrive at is 0.122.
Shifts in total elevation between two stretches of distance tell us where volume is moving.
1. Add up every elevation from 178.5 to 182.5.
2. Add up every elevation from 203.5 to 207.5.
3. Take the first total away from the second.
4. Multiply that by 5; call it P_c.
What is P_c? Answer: -101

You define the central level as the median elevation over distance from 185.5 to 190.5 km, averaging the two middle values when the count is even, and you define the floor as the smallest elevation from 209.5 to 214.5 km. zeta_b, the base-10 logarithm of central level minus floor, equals 0.86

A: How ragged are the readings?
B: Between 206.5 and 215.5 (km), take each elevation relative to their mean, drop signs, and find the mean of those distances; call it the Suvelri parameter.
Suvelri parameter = 0.27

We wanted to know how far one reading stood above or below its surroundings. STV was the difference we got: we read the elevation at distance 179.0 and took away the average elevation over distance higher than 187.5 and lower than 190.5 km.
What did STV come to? -2.0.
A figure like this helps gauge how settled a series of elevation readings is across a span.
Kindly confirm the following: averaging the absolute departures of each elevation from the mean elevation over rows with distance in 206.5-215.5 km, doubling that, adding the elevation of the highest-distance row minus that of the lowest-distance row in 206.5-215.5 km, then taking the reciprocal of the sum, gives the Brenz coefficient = 1.9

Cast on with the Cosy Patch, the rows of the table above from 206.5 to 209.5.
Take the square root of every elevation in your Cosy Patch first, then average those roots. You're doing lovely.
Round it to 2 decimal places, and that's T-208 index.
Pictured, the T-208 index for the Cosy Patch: 4.07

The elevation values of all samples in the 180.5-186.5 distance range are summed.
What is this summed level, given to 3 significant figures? 131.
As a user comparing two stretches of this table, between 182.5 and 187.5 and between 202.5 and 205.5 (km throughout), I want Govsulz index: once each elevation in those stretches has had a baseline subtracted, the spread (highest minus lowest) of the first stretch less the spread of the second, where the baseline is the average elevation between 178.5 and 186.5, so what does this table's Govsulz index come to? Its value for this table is 1.5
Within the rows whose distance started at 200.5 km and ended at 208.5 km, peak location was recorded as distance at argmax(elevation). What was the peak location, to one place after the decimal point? 207.0 km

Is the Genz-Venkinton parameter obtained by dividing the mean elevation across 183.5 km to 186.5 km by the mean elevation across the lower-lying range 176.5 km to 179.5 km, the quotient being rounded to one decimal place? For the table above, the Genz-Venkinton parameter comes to 1.0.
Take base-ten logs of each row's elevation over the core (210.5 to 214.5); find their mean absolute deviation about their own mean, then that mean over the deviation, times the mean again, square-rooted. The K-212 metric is 14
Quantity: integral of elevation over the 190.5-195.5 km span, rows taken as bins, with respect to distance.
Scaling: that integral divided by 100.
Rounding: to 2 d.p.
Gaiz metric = 1.09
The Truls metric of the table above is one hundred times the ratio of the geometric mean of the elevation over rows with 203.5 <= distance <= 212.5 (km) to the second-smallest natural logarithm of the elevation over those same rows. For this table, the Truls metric 587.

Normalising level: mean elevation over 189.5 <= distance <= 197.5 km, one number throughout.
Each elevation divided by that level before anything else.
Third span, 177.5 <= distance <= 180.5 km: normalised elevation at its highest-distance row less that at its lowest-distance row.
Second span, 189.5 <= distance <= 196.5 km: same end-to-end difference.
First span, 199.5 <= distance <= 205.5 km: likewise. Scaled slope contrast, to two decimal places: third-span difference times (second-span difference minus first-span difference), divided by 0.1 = 0.15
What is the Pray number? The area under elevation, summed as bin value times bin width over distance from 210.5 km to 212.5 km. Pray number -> 32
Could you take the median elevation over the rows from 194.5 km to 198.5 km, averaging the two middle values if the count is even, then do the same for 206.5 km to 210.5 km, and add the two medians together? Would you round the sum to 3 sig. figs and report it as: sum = 33.5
